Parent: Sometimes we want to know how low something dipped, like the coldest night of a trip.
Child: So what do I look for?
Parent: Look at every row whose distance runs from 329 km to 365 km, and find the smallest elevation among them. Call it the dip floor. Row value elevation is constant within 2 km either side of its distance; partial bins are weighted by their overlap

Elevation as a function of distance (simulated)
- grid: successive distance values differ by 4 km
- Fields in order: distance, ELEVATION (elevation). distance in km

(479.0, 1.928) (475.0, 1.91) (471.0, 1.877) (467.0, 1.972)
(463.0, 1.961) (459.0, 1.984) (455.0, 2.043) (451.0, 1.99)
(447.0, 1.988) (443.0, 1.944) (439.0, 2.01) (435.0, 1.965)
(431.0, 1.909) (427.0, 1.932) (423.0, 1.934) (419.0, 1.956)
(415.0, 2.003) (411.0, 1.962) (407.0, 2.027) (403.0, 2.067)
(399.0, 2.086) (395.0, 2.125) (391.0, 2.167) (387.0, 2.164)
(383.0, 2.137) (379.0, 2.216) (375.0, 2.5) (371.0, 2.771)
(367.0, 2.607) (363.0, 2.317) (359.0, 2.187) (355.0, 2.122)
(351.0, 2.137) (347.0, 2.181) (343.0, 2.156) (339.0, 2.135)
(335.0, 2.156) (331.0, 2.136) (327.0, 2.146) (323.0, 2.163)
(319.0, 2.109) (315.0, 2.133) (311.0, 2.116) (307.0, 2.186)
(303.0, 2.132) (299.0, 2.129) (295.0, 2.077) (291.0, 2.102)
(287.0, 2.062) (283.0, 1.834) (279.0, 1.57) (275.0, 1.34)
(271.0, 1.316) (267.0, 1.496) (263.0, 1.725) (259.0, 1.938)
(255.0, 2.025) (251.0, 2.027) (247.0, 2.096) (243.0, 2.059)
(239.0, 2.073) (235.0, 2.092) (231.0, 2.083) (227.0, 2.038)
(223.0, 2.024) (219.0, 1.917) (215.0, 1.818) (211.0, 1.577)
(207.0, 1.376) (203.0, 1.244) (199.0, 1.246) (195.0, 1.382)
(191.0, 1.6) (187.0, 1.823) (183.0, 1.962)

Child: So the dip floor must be 2.122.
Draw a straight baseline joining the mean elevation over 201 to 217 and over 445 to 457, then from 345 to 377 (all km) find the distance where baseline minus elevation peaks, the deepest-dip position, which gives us 355.0 km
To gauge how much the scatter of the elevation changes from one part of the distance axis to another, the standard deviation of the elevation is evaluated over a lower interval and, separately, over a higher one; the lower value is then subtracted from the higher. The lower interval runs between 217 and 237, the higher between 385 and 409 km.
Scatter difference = -0.01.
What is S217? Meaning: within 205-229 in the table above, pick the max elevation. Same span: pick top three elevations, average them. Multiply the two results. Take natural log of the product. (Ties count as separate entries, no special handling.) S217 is 1.40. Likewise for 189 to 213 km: 0.89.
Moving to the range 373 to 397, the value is 1.75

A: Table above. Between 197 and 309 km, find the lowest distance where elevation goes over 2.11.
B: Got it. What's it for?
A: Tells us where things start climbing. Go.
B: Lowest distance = 299.0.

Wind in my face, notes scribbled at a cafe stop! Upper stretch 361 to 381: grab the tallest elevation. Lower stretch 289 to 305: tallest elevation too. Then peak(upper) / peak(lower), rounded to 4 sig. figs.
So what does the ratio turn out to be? 1.300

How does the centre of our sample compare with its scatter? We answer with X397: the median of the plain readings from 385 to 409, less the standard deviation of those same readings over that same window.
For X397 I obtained 2.05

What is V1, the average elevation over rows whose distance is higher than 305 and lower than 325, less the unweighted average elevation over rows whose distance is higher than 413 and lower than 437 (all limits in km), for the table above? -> 0.2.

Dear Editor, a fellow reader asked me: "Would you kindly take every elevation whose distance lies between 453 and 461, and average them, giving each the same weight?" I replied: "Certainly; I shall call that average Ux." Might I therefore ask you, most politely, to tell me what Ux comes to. 2.01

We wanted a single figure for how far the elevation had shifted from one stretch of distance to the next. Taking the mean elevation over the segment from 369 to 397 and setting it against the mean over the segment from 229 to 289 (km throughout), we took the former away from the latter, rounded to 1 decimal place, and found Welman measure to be -0.4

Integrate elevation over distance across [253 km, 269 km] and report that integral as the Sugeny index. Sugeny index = 29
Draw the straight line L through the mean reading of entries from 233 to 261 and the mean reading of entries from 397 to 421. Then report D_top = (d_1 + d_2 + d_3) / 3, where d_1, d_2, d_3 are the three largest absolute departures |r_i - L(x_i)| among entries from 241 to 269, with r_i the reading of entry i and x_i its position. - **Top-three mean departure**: 0.32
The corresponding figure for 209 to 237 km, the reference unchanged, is 0.28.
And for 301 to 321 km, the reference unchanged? 0.12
